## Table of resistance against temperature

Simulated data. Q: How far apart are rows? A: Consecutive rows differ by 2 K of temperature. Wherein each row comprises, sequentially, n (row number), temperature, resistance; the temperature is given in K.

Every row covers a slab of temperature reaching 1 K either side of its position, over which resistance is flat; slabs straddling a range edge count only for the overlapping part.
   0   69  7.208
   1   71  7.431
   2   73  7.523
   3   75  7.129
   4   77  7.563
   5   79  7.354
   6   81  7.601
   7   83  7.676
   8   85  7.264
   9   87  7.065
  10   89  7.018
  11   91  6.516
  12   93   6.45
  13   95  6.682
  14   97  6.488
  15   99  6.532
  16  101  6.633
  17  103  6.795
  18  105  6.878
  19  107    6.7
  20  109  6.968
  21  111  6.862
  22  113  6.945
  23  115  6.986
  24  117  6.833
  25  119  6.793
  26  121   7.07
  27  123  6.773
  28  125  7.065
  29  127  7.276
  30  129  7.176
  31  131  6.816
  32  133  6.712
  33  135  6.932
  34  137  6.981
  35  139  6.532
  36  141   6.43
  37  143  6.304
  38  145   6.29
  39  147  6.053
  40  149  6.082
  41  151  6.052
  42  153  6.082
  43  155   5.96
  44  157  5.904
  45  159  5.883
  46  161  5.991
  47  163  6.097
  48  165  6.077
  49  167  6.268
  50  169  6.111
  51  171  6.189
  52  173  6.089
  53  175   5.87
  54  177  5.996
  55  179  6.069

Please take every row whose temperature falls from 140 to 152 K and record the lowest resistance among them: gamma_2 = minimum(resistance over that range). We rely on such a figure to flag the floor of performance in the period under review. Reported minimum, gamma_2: 6.052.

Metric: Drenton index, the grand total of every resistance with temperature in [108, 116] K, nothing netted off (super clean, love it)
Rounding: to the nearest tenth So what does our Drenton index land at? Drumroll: 27.8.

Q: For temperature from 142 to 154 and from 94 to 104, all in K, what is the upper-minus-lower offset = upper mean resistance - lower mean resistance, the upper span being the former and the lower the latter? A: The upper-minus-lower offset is -0.5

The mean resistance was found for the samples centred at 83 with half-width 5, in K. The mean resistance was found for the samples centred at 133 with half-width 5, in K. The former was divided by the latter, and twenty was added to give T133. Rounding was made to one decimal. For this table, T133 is 21.1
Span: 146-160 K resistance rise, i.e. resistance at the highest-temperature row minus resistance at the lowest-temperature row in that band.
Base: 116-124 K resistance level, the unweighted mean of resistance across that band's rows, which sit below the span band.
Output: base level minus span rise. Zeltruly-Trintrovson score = 7.04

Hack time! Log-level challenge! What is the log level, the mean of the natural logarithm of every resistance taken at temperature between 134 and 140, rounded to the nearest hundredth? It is 1.92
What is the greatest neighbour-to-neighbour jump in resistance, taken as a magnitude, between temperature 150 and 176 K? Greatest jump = 0.22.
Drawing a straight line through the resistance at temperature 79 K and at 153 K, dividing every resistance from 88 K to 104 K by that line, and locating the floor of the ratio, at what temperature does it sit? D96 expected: 93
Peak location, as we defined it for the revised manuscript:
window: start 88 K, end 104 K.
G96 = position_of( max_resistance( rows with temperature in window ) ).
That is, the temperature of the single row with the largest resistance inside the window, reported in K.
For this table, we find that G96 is 89 K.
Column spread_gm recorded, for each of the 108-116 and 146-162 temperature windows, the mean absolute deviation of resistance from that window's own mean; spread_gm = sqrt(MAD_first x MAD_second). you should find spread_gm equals 0.051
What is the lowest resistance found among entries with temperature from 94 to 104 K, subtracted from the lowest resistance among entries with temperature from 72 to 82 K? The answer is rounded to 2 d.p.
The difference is 0.64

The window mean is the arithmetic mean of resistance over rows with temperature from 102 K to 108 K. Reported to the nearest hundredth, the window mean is 6.79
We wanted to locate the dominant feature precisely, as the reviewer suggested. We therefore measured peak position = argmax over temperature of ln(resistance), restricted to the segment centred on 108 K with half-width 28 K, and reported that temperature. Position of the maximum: 83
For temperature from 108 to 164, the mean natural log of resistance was 1.88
